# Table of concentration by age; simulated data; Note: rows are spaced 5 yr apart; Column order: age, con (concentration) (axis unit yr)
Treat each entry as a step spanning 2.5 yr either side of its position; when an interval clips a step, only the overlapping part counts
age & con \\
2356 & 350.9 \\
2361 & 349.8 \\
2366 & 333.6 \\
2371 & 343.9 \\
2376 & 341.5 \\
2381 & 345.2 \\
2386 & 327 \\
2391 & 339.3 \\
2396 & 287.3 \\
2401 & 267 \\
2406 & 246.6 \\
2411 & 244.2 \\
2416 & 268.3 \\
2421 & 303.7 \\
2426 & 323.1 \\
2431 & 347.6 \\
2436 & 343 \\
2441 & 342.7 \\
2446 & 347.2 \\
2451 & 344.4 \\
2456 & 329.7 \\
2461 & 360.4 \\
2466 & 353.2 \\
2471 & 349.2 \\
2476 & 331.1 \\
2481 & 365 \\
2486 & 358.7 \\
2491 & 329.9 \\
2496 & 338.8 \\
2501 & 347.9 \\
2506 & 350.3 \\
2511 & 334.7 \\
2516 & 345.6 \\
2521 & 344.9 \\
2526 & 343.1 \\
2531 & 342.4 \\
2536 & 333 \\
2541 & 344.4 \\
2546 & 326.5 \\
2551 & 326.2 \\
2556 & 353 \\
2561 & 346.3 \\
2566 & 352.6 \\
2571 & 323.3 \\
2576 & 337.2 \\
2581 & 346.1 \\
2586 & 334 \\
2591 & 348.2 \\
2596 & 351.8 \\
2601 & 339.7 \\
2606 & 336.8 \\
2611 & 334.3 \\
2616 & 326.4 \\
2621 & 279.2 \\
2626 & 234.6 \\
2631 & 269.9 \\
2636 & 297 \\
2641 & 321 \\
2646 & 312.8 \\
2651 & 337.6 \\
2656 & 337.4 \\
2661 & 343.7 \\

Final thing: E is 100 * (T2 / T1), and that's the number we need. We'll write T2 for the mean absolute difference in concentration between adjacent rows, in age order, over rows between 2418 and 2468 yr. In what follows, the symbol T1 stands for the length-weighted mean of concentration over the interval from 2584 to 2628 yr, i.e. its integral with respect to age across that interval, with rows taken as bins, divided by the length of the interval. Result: 3.8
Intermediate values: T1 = 321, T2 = 12.1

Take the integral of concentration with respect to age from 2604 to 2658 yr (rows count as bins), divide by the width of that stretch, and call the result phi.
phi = 307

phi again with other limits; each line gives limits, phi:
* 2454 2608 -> 343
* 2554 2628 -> 330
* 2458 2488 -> 352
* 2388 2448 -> 305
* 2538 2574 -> 339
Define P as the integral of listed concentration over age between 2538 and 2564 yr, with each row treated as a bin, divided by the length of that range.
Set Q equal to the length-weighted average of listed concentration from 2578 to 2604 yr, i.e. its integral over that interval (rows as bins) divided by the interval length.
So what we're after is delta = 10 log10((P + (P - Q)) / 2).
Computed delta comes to 22.2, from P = 339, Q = 344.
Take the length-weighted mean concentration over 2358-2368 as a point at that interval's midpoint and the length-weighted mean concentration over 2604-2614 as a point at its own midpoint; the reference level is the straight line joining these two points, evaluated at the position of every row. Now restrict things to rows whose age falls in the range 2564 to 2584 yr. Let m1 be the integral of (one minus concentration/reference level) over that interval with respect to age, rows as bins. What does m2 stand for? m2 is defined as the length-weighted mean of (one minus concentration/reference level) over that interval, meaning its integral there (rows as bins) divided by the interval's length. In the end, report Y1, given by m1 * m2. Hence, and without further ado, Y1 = 0.0019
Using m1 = -0.19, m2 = -0.010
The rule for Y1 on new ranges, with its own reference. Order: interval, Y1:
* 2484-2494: 0.0018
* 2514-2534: 0.0064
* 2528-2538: 0.0001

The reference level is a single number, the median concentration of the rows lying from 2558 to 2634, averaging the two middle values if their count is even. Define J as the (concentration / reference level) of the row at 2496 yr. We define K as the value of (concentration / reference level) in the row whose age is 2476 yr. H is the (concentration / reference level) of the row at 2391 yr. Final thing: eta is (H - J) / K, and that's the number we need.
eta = 0.002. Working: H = 1.01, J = 1.01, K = 0.98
